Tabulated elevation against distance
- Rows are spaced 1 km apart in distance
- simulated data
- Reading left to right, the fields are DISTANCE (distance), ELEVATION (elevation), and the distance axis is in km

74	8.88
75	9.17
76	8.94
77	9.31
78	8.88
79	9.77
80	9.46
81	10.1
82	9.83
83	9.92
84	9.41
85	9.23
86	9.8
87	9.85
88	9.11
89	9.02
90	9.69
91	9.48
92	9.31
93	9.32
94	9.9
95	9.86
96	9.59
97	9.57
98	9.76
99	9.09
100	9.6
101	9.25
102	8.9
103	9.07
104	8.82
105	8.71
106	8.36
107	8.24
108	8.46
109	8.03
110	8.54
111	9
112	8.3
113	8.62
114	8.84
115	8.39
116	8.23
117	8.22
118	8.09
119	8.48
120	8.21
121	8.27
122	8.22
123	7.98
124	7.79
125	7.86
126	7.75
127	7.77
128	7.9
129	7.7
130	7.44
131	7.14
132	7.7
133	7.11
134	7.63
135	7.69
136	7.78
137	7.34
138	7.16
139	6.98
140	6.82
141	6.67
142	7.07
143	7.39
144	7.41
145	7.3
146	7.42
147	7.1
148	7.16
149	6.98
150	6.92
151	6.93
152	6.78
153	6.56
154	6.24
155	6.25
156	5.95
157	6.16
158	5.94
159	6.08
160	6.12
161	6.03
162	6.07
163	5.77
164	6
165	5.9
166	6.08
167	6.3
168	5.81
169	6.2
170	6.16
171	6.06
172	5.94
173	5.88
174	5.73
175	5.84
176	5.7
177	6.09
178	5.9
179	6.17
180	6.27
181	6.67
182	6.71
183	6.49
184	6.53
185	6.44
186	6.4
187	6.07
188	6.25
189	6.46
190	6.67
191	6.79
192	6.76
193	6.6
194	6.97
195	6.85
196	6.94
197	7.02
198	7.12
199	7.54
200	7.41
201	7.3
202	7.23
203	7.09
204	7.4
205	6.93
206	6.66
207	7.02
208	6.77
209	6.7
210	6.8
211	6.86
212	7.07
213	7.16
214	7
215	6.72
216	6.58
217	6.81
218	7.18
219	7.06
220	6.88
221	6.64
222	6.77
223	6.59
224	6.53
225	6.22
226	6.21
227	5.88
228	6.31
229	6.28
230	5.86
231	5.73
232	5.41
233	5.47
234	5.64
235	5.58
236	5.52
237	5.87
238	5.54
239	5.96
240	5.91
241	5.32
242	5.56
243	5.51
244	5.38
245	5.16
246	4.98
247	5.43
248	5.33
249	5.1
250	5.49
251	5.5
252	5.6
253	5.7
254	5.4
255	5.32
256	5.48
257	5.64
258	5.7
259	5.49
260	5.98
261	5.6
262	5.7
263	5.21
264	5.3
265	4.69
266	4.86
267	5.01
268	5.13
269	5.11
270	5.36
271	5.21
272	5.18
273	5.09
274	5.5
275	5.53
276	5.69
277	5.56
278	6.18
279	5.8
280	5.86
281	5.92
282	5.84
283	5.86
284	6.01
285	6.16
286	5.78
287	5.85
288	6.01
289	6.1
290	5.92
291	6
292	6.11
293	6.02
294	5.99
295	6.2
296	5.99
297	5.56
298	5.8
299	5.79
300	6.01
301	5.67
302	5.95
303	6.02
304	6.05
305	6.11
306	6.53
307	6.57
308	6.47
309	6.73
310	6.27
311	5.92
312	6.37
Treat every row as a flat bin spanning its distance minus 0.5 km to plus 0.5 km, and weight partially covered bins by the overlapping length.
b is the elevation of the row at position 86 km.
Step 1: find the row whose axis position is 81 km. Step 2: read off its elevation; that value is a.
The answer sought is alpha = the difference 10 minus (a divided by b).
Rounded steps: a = 10.1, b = 9.8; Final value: 9.0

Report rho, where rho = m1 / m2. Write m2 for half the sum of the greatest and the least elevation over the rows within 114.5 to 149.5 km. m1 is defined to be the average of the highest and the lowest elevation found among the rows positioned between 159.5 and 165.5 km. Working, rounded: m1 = 5.9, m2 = 7.6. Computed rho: 0.78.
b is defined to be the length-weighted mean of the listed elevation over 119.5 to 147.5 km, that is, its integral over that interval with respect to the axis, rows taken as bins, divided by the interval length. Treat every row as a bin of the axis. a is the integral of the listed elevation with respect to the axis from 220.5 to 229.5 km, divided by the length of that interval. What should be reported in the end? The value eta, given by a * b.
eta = 48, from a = 6.4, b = 7.5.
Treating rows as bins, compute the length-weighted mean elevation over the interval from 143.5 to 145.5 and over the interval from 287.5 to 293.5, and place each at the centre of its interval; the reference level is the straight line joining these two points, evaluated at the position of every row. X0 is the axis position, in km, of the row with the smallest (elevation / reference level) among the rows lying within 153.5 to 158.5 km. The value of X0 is 156 km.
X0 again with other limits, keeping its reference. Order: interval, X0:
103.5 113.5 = 109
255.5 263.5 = 263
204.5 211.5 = 206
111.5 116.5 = 116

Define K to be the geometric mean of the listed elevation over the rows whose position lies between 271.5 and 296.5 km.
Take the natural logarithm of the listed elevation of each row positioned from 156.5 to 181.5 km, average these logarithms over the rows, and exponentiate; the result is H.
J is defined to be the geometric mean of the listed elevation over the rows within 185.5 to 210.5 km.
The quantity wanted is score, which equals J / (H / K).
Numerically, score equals 6.6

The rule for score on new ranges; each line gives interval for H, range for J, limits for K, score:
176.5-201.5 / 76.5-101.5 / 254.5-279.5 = 7.7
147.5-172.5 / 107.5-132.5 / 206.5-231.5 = 8.6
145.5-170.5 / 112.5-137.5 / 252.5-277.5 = 6.7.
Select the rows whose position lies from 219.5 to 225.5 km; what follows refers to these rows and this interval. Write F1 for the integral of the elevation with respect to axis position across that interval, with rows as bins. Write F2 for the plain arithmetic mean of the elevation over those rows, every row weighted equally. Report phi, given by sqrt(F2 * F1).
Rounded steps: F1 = 40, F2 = 6.6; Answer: 16.2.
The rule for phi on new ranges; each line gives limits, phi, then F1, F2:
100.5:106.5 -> 21.7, 53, 8.9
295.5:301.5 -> 14.2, 35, 5.8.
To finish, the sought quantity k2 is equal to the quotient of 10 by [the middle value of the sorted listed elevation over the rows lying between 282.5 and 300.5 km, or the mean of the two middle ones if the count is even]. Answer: 1.67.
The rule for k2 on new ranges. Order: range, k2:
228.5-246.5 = 1.80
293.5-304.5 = 1.67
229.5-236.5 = 1.79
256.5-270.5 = 1.88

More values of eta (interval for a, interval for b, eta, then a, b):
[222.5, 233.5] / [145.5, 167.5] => 39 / 6.0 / 6.4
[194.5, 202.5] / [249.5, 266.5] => 39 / 7.2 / 5.5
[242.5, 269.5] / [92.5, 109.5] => 49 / 5.4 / 9.1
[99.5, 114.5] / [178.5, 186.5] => 56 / 8.7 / 6.5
